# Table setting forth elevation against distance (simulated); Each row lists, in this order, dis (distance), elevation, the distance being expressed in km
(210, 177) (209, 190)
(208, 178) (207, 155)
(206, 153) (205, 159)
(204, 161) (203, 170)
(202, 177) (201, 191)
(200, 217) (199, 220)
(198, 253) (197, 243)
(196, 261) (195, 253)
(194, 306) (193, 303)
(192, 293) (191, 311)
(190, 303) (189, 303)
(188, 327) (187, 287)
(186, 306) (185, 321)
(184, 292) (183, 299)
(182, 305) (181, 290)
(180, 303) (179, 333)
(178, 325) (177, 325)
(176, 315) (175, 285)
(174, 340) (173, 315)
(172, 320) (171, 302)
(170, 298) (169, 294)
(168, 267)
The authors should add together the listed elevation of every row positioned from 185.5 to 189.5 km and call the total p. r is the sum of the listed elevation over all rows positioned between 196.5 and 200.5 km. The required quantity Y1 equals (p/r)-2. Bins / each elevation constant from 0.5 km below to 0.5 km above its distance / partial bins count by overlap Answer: -0.69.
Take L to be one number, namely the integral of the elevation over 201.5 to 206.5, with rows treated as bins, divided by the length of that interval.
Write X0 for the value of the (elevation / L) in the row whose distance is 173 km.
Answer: 1.92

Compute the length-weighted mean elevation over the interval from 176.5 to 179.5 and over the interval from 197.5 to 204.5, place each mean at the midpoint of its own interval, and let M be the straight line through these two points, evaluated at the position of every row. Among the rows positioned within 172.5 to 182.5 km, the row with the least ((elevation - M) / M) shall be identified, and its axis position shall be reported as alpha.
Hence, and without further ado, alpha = 175 km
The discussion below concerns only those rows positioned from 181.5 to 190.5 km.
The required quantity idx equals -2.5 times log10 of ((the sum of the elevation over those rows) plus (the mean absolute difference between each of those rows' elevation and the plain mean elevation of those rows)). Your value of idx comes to -8.60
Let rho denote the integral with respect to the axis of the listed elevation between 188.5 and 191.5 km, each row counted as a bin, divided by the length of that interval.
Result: 306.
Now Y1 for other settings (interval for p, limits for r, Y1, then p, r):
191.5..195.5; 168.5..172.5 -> -1.05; 1155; 1214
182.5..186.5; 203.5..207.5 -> -0.06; 1218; 628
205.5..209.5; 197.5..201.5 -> -1.23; 676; 881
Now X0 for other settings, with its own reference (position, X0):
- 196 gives 1.59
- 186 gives 1.87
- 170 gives 1.82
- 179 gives 2.03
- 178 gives 1.98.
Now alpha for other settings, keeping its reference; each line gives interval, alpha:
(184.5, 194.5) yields 187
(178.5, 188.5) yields 181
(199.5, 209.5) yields 204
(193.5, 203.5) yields 203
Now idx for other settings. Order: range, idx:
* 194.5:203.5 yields -8.26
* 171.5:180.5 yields -8.65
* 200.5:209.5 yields -7.97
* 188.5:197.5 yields -8.54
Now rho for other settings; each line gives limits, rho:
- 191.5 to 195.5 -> 289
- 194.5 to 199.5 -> 246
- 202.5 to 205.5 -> 163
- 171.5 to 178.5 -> 318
